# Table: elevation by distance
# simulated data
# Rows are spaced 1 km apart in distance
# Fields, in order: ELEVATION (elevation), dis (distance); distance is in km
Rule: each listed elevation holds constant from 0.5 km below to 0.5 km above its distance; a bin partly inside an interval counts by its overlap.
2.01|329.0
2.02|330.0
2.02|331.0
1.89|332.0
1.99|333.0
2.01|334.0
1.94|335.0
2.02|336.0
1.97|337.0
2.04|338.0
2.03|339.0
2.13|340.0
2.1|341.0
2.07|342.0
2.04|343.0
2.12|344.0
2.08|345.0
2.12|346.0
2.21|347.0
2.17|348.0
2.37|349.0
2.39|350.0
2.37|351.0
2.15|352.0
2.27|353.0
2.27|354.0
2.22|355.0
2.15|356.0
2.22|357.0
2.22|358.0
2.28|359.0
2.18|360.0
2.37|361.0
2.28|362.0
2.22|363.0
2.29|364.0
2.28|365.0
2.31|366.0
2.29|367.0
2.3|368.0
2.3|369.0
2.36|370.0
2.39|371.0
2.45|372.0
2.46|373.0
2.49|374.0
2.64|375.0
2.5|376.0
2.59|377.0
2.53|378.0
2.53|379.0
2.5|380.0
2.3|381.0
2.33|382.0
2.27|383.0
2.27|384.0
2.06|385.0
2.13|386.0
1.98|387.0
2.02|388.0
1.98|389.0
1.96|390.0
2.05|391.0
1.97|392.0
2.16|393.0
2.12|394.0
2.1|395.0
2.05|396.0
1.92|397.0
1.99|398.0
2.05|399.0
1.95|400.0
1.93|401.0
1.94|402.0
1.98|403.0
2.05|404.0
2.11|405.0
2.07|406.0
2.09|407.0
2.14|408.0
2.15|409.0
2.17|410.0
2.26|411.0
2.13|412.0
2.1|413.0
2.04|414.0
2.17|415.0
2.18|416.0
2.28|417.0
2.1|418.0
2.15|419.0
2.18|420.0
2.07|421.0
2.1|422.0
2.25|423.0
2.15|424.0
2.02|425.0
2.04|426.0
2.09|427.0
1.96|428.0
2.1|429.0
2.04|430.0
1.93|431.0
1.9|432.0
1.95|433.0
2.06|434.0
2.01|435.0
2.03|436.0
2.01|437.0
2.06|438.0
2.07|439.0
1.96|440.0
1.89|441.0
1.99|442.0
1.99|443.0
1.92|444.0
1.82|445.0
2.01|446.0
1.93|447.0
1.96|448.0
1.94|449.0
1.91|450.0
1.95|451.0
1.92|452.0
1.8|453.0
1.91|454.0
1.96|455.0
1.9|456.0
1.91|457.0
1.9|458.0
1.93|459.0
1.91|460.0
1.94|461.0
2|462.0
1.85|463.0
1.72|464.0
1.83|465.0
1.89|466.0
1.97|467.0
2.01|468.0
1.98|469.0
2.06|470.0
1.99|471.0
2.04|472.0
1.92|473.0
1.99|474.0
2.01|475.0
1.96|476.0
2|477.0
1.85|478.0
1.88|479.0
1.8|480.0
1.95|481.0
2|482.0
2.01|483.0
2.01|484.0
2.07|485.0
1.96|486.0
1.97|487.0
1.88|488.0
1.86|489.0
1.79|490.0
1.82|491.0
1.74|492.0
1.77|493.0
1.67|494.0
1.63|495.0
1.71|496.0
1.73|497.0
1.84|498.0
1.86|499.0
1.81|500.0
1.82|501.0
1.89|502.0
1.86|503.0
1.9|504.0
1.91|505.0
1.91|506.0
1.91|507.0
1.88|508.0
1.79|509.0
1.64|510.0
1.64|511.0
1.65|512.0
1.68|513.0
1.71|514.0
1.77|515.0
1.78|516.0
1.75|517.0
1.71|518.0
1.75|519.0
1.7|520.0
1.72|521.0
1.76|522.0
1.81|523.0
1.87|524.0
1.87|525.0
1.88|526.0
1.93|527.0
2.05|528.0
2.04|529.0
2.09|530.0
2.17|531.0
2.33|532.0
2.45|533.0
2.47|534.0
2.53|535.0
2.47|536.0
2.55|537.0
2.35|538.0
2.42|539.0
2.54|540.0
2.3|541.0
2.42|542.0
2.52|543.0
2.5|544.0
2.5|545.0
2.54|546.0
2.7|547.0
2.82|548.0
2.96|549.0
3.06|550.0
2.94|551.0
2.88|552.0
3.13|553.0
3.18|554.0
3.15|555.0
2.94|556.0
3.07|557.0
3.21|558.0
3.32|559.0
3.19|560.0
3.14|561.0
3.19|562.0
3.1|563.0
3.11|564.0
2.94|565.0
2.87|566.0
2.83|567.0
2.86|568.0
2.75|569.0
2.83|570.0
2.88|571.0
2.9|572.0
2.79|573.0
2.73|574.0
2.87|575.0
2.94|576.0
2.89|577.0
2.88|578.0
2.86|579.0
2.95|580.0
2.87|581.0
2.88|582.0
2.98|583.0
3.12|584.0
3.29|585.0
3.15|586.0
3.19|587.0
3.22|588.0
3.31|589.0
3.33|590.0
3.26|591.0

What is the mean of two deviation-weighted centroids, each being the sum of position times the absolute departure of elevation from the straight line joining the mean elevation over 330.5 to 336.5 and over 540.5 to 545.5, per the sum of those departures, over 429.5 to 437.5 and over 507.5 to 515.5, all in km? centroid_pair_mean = 472.5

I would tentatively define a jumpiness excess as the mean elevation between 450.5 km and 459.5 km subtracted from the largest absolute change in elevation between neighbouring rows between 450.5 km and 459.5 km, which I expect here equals -1.79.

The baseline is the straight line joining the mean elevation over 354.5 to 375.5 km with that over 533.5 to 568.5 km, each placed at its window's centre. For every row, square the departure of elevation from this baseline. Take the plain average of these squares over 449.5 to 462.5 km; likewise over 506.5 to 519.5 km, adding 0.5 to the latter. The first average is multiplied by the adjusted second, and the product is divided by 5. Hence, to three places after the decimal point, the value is 0.122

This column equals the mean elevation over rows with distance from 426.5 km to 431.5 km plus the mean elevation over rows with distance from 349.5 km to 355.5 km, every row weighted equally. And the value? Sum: 4.30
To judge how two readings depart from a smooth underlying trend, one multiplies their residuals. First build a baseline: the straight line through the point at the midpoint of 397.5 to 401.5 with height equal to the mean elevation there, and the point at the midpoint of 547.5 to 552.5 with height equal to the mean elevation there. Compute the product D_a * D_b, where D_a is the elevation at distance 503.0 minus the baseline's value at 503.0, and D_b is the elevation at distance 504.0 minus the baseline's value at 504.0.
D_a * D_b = 0.6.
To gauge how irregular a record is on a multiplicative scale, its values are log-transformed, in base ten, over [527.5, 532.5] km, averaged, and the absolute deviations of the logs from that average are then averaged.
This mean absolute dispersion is 0.0183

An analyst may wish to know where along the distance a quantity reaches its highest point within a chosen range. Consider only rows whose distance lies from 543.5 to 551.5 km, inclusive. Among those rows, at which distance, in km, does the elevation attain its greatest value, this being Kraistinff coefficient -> 550.0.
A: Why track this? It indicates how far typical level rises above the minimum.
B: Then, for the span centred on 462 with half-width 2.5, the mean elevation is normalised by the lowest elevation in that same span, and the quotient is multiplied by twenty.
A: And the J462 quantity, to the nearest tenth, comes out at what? 21.9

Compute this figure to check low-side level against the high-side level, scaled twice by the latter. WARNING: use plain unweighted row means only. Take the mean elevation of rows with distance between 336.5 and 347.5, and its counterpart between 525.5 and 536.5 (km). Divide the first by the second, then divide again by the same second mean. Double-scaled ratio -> 0.42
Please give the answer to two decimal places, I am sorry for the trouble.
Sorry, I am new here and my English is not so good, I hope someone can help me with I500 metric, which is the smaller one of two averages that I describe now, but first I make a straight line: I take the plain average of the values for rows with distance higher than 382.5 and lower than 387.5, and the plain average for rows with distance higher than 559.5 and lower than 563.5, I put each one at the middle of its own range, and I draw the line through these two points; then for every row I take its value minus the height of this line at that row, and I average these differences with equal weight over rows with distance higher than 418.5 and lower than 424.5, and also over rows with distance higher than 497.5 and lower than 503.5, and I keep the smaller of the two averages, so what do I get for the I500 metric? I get -0.96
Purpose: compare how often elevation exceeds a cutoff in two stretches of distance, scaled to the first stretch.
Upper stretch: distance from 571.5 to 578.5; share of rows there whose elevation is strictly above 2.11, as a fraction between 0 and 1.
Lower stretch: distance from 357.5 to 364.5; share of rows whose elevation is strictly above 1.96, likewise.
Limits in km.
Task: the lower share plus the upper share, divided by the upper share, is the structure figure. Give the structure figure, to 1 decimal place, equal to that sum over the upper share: 2.0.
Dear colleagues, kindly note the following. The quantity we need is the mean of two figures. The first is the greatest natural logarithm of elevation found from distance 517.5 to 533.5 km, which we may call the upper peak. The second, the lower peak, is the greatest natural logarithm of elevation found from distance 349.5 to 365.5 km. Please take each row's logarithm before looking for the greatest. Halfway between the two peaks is 0.88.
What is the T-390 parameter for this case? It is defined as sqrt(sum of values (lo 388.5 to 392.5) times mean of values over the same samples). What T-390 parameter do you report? 3.98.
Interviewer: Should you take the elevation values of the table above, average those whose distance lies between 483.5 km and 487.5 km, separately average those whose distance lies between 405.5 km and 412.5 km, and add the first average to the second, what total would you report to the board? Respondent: 4.1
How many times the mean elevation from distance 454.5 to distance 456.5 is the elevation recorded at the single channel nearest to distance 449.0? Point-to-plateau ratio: 1.01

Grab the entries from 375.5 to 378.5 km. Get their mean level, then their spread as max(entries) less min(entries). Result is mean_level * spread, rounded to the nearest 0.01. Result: 0.23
